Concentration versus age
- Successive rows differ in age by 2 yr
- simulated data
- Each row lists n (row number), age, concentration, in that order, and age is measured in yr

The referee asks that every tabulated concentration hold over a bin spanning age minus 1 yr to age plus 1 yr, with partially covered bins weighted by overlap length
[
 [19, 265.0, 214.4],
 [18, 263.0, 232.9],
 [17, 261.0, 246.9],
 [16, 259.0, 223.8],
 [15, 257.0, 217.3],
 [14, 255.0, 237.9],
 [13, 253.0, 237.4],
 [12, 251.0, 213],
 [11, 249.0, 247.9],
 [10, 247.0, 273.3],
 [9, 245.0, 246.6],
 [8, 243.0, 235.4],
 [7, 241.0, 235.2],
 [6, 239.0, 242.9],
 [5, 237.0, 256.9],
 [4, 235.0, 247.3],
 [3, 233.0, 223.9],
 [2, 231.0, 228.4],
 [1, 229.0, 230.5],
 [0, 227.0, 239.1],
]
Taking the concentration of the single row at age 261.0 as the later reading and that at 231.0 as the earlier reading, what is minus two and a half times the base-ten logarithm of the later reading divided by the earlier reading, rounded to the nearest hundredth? -0.08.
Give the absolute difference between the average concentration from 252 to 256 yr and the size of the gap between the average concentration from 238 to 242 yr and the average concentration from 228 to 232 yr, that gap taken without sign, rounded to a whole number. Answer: 228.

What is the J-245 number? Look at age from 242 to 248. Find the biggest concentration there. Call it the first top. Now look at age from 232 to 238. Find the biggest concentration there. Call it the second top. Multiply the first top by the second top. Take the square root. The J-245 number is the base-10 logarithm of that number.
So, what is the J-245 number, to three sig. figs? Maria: 2.42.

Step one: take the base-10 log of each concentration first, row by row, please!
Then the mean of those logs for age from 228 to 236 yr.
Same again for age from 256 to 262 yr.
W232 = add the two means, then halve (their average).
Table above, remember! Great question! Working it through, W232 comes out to 2.36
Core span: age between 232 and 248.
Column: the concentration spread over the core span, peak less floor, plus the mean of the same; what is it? 295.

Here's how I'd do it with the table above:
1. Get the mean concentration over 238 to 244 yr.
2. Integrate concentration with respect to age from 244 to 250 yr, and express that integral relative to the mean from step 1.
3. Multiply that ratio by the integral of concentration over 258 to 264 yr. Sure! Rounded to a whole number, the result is 9086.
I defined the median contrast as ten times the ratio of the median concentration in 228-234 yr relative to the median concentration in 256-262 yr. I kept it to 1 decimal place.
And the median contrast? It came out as 10.2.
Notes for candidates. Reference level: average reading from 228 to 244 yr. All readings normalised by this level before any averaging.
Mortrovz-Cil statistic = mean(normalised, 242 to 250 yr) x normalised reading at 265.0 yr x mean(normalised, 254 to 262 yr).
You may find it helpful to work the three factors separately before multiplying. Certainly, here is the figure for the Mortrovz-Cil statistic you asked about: 0.93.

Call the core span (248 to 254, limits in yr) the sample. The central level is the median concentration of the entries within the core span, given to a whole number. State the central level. 237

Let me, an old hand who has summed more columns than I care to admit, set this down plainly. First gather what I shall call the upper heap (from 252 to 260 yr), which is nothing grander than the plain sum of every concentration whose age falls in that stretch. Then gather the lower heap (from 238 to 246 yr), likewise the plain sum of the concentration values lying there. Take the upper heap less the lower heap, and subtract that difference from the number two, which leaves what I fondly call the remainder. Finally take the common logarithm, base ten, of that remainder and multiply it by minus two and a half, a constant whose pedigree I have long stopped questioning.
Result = -4.15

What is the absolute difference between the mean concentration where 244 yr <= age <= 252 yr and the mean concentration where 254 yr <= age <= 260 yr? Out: 19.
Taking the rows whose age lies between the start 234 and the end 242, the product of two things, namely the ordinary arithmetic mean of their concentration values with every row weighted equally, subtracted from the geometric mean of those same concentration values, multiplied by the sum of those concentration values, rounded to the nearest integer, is -123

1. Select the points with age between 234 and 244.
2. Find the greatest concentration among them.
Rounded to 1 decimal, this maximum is 256.9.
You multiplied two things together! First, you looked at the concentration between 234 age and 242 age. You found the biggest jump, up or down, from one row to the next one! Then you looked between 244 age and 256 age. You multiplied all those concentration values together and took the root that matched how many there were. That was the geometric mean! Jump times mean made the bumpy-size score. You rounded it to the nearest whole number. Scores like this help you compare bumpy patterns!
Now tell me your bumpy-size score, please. 3388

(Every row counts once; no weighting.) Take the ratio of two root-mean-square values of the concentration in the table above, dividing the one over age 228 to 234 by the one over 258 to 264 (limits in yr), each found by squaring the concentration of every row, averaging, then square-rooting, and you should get 0.97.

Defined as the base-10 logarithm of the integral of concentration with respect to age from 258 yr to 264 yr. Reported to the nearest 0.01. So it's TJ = 3.15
